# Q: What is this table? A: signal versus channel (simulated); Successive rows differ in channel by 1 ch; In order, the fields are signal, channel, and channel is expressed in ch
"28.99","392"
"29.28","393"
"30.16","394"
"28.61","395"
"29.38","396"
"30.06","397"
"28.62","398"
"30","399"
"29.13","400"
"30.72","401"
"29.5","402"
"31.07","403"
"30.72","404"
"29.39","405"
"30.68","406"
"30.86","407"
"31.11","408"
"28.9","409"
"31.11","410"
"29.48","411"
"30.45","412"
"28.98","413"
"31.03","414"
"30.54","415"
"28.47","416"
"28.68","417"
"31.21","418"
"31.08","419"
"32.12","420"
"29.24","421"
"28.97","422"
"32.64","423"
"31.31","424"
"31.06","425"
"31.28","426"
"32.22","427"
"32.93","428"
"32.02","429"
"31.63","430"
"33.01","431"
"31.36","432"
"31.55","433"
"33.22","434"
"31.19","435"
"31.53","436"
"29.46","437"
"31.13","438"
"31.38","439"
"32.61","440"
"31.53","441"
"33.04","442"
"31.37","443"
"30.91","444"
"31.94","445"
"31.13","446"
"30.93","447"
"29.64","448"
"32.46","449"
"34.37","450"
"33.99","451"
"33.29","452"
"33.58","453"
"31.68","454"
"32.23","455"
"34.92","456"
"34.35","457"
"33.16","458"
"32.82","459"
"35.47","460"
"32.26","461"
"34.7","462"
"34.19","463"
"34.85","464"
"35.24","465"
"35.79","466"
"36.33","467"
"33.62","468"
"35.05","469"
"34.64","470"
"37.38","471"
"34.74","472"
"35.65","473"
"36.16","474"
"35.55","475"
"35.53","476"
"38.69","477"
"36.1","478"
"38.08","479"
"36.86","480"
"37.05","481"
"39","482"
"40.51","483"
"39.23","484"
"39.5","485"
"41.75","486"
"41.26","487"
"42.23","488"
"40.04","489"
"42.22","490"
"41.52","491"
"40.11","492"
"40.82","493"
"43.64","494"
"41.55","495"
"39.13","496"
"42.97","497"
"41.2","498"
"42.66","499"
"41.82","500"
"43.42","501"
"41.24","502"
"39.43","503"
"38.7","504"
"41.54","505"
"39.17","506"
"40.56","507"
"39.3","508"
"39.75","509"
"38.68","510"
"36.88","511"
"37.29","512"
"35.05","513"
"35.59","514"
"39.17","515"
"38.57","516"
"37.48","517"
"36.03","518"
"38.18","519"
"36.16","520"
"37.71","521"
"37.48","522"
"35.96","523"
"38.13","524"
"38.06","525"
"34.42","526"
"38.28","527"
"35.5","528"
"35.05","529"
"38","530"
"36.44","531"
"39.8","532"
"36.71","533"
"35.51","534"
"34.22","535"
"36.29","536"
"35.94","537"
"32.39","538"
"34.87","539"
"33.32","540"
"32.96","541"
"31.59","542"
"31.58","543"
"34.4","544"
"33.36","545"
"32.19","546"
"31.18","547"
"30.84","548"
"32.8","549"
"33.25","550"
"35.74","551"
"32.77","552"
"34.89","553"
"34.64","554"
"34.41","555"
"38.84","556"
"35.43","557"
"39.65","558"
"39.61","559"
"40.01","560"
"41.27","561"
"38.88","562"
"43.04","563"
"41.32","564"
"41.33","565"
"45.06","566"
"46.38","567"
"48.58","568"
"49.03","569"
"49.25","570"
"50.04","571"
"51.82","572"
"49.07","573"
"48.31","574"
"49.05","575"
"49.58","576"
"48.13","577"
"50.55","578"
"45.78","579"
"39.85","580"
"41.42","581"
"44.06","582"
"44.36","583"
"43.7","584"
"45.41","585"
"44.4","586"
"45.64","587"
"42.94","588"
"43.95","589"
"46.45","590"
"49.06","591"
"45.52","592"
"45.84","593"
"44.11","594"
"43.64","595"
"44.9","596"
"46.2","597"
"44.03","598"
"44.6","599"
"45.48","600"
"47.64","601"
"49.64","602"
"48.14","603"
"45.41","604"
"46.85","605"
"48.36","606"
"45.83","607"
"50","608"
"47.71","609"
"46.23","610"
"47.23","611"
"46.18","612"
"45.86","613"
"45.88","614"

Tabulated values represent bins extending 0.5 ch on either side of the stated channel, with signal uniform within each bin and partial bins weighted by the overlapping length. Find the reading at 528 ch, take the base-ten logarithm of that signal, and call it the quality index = 1.55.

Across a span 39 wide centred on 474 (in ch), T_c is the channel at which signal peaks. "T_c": 488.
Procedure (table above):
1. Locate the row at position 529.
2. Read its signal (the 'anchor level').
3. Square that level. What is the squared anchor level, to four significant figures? 1229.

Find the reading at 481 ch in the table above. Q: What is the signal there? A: 37.05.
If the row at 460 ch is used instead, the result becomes 35.47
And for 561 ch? 41.27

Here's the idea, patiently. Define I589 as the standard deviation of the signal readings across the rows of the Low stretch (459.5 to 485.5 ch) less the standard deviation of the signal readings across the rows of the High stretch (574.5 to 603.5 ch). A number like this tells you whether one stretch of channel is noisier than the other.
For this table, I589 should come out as -0.54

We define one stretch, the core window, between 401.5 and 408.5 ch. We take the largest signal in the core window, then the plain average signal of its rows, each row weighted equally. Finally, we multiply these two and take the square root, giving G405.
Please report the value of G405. 31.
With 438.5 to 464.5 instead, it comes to 34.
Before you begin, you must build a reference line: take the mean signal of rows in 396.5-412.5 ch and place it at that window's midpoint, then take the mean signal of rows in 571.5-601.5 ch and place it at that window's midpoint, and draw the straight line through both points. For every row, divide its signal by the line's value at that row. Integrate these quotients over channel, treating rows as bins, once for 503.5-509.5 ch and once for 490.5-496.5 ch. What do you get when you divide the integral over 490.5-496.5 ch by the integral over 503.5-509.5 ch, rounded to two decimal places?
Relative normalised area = 1.06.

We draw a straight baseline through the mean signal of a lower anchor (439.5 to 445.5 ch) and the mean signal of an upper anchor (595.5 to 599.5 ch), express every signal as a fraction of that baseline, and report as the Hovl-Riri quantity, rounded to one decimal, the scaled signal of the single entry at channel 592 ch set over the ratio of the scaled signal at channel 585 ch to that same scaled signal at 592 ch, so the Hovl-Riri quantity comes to 1.0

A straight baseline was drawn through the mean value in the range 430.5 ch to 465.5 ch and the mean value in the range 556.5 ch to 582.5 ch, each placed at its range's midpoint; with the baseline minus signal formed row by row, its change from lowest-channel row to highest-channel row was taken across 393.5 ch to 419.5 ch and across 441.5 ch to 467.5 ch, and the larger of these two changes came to 1.6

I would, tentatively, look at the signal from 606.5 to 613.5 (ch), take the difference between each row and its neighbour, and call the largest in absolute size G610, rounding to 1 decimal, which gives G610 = 4.2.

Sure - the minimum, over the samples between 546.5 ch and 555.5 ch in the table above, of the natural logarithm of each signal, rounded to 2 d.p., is 3.43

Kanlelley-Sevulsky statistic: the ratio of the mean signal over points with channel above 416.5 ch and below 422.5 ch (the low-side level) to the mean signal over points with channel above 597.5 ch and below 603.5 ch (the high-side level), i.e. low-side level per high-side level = 0.65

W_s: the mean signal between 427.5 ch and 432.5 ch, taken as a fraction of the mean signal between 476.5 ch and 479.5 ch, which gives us 0.86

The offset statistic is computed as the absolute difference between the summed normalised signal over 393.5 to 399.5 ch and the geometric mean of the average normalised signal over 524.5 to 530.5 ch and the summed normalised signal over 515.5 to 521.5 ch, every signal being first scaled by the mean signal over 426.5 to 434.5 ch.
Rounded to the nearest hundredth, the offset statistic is 2.68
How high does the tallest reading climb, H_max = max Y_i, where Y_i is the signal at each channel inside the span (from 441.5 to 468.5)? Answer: 36.33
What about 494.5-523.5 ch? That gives 43.42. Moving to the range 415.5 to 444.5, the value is 33.22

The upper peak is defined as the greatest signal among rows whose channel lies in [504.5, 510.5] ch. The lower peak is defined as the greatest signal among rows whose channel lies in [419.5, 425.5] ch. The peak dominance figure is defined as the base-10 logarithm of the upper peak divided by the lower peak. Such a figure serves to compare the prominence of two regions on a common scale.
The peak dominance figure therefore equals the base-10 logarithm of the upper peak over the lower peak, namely 0.10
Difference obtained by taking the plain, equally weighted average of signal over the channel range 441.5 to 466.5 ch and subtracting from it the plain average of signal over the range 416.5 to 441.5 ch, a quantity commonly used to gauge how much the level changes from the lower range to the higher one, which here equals 2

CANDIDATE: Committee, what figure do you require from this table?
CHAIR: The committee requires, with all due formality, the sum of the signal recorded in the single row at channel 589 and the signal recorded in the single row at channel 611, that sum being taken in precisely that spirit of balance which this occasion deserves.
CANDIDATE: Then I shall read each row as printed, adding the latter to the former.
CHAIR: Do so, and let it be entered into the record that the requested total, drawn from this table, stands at 91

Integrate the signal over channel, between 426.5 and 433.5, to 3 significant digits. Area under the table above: 225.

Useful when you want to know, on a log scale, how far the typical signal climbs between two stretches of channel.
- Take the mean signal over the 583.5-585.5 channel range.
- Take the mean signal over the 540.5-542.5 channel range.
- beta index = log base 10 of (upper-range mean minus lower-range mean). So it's 1.1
